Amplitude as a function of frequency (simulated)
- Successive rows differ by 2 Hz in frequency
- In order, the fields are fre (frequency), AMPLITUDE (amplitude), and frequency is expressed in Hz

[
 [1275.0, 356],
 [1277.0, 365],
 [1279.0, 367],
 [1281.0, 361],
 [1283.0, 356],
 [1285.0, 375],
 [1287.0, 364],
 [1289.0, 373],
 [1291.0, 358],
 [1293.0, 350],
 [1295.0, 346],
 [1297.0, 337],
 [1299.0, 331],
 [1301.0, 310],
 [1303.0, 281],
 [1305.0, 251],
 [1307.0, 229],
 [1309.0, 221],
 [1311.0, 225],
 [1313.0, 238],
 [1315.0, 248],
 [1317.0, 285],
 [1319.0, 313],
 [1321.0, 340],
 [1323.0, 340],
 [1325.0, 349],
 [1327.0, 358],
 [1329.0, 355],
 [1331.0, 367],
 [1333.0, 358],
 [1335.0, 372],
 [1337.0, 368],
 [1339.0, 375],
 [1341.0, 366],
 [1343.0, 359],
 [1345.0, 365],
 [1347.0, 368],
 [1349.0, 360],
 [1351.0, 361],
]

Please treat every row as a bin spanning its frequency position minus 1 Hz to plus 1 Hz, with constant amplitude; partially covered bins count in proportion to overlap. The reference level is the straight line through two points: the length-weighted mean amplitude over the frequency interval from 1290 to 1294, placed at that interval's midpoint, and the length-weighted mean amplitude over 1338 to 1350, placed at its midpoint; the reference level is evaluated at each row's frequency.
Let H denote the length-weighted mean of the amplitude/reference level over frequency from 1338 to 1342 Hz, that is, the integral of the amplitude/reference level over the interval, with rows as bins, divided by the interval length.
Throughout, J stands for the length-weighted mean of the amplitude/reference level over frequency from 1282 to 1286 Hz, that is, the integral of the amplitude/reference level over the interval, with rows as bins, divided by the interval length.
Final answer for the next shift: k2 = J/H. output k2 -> 1.02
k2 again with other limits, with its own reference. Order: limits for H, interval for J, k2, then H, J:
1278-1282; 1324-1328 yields 0.94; 1.04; 0.98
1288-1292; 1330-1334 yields 0.97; 1.03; 1.00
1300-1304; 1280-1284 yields 1.23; 0.83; 1.02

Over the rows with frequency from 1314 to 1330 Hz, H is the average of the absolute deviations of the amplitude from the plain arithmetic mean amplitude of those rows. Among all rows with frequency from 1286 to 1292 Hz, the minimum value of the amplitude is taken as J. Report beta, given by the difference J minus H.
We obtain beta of 327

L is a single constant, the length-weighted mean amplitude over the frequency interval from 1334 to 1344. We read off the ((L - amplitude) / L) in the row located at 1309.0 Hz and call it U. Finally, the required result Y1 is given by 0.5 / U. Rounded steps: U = 0.40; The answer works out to 1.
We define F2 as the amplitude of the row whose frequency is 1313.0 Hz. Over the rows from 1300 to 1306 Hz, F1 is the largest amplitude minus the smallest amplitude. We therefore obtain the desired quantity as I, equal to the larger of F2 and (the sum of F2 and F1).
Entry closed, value 297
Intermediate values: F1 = 59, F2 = 238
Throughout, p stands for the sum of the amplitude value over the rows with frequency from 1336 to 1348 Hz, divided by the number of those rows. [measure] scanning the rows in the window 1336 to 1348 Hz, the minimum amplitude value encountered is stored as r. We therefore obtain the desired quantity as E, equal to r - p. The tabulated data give -7.8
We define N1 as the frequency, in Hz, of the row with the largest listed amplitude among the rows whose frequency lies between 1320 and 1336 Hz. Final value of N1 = 1335.0 Hz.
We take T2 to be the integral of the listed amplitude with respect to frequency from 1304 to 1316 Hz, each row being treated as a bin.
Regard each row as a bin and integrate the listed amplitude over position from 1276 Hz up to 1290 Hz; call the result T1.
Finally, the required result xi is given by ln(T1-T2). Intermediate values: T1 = 5122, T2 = 2824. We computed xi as 8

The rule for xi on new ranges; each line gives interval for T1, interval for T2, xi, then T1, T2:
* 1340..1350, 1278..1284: 7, 3636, 2168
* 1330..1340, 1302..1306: 8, 3680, 1064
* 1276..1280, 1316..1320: 6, 1464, 1196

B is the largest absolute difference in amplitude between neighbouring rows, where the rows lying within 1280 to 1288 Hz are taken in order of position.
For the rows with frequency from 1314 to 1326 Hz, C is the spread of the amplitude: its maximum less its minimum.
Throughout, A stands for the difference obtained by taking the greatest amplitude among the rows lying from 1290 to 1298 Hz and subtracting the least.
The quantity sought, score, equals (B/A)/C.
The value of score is 0.009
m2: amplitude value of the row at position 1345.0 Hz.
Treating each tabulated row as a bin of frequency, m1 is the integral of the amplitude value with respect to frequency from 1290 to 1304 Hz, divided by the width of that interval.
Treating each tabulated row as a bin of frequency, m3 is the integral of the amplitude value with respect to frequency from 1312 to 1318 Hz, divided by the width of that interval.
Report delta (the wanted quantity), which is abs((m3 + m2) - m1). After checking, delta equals 292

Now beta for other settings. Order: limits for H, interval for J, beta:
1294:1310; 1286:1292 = 315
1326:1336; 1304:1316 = 215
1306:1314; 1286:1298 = 332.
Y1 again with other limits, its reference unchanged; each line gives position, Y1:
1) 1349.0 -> 23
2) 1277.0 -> 61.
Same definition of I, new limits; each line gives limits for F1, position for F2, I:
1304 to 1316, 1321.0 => 370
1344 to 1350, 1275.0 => 364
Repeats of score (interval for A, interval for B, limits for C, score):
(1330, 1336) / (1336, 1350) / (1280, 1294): 0.026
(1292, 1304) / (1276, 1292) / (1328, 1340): 0.014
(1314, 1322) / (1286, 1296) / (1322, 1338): 0.005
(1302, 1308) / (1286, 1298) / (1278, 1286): 0.015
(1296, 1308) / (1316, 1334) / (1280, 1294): 0.010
